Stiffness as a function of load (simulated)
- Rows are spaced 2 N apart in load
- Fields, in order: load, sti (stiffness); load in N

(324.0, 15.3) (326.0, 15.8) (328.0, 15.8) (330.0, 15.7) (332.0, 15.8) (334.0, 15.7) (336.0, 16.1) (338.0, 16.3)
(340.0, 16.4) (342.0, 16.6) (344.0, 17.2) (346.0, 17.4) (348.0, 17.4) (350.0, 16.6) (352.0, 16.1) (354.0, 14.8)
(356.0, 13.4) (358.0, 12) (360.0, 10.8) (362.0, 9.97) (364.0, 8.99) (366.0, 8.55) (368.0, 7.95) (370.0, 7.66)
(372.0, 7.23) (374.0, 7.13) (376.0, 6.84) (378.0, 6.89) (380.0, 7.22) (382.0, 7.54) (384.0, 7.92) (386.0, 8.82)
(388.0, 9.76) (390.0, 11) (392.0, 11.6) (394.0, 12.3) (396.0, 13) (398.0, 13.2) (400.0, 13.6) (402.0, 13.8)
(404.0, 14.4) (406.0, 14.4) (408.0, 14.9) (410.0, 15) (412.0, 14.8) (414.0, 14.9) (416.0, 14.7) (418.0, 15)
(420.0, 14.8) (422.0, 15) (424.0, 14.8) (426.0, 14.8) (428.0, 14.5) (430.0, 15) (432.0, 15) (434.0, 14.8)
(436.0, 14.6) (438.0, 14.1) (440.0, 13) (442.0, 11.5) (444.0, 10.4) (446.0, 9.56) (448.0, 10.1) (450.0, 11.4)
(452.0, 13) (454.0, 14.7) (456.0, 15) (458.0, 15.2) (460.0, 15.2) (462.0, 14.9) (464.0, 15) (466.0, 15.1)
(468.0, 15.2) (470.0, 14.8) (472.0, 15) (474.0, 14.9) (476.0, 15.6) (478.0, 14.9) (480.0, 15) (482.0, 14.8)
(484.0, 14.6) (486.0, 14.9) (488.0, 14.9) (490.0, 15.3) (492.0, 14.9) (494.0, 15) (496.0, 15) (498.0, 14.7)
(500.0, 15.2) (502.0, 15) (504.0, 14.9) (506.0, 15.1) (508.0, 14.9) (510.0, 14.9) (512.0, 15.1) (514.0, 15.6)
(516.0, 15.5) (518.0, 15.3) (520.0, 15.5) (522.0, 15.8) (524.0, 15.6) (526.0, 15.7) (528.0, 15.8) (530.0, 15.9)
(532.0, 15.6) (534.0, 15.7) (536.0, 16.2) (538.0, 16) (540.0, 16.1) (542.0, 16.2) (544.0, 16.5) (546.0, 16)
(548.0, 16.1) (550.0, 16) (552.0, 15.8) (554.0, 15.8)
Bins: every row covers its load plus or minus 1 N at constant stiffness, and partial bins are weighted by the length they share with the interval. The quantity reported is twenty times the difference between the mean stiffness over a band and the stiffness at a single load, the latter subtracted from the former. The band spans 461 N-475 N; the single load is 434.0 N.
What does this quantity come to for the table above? 4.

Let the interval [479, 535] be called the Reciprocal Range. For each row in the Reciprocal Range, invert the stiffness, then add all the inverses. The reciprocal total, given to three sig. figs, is 1.84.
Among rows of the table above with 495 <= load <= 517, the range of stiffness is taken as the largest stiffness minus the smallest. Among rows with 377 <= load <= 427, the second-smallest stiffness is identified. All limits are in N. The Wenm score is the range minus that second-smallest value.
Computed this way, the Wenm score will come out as -6.3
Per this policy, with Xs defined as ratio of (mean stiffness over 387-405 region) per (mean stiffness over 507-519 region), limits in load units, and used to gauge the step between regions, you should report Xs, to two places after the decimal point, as 0.82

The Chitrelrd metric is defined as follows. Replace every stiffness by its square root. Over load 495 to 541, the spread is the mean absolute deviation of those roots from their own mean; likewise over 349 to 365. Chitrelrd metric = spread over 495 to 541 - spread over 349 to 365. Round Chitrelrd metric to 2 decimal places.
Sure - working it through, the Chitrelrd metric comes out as -0.29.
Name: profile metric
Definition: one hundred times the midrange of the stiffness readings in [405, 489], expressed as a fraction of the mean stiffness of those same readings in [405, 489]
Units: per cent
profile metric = 88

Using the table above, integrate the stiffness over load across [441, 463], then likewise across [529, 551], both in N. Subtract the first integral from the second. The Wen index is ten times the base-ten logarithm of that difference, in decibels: 18.5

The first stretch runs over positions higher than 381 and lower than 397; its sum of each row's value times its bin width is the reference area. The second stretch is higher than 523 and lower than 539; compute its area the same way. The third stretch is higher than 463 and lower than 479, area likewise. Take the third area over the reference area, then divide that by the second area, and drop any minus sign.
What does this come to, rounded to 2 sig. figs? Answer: 0.0058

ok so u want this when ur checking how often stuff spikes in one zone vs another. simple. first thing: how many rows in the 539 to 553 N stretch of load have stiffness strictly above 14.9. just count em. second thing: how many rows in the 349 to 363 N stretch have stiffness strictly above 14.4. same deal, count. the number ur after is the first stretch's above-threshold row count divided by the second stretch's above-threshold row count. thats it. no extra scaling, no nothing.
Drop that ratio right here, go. 2.3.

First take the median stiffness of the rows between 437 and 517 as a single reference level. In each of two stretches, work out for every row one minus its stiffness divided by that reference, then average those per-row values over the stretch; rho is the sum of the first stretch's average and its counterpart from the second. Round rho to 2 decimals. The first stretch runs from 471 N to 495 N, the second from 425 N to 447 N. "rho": 0.10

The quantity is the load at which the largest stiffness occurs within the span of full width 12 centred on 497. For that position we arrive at 500.0 N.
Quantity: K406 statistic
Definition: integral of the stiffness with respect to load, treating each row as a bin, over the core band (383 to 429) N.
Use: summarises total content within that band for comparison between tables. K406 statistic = 614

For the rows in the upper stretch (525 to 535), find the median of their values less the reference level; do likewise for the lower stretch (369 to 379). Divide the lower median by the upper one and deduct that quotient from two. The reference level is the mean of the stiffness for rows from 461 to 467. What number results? 13.2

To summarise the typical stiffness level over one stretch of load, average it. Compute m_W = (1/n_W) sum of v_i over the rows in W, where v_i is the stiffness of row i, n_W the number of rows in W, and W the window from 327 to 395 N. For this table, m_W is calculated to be 12.1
